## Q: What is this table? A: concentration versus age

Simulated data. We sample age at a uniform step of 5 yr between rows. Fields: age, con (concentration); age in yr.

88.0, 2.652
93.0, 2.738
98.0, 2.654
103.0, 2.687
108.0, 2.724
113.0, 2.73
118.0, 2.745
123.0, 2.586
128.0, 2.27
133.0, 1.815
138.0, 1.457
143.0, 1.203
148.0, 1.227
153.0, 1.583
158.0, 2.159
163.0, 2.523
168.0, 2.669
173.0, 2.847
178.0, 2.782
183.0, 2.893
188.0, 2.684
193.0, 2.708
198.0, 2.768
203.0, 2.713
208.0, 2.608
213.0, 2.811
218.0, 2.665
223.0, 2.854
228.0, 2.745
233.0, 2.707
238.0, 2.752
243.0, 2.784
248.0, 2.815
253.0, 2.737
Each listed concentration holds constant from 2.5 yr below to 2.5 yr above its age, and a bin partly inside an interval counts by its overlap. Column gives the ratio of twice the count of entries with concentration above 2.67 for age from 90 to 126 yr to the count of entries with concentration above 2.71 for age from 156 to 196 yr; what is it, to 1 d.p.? 3.3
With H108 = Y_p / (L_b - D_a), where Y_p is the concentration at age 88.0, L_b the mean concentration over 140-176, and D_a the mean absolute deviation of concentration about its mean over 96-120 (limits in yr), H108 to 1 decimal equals 1.3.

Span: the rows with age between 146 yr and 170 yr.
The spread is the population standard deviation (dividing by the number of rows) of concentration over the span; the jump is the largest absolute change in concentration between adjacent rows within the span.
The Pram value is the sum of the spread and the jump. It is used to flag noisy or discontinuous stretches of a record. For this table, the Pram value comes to 1.1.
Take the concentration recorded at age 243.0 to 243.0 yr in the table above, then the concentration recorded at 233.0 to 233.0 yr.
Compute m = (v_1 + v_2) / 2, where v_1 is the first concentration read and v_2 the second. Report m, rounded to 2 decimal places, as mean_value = 2.75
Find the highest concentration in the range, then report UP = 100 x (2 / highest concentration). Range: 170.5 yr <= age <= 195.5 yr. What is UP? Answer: 69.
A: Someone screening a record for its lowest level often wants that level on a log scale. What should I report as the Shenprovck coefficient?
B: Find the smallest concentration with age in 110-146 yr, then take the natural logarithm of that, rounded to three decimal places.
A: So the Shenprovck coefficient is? 0.185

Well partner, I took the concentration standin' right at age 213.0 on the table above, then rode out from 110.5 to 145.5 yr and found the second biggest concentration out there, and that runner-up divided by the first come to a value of 0.971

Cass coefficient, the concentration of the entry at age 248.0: 2.815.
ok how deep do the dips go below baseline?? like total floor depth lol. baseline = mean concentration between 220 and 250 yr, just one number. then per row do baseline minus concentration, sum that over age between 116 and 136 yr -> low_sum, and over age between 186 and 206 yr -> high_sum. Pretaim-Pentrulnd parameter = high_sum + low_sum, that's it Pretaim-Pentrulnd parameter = 1.9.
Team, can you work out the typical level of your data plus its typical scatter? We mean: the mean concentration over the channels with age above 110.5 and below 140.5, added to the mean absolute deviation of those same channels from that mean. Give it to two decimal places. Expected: 2.69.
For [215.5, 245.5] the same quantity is 2.80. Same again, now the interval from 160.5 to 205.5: 2.81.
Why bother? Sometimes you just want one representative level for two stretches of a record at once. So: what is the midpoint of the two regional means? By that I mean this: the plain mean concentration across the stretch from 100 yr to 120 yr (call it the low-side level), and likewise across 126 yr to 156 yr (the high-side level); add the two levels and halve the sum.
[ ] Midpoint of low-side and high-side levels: 2.2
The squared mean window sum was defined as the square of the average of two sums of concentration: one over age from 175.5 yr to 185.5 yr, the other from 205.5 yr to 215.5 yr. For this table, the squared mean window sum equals 31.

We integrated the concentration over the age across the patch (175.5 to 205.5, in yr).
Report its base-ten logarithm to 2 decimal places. 1.92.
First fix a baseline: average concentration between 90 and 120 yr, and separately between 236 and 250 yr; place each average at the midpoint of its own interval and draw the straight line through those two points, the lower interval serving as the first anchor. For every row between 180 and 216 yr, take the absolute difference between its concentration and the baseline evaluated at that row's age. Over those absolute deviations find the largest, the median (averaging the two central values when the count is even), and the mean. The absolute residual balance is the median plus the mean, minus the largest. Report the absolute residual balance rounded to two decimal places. -0.03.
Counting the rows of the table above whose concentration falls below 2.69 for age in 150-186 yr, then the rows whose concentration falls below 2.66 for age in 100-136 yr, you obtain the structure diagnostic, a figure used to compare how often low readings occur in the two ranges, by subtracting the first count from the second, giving -1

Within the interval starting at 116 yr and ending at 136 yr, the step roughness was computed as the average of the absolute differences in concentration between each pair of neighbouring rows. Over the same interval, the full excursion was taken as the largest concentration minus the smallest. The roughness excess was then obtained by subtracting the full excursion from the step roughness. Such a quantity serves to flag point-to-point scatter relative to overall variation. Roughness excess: -0.62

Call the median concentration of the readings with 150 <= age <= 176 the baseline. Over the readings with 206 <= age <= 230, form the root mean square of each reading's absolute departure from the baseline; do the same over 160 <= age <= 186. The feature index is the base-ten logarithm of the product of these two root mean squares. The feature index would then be -1.22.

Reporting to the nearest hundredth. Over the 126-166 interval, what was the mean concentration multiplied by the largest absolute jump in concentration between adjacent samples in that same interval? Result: 1.03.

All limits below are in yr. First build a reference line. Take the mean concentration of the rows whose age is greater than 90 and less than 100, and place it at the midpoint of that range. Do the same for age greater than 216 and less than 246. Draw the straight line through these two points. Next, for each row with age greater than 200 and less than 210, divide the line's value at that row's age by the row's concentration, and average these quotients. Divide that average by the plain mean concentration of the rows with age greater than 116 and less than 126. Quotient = 0.39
